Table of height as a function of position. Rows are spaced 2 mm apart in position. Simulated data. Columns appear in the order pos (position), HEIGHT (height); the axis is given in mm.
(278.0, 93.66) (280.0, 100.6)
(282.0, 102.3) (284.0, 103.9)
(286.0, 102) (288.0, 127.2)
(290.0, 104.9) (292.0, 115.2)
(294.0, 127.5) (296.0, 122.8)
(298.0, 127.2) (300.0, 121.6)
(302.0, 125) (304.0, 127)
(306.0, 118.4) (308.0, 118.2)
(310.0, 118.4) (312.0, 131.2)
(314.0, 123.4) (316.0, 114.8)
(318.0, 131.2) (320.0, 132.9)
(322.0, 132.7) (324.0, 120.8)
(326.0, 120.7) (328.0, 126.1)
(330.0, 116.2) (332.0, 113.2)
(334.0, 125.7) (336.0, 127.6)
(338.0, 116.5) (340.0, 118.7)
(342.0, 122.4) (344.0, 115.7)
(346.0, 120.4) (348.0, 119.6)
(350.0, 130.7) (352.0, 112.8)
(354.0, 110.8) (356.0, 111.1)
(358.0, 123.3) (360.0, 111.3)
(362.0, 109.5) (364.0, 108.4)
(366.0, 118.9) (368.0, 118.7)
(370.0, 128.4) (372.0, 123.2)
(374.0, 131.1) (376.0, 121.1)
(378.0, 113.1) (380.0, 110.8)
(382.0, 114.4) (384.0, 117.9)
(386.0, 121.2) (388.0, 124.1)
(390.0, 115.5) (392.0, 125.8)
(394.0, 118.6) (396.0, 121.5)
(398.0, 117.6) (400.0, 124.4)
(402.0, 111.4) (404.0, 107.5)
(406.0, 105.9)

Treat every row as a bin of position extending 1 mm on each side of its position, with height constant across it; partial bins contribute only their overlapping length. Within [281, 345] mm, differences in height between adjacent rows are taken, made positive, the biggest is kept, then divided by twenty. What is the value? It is 1.26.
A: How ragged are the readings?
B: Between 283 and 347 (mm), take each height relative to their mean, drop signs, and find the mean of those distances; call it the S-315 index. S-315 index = 6.0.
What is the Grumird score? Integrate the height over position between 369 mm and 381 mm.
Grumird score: 1455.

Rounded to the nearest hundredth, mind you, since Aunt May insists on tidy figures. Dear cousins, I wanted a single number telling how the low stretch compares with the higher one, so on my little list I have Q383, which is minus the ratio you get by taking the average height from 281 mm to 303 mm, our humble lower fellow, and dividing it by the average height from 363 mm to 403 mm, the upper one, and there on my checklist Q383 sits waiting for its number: -0.98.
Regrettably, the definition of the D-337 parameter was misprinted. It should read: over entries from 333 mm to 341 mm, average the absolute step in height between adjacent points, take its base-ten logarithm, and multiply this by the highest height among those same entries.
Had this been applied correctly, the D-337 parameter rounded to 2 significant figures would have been 90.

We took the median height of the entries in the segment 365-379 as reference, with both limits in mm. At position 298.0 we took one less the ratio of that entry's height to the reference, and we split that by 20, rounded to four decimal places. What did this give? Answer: -0.0025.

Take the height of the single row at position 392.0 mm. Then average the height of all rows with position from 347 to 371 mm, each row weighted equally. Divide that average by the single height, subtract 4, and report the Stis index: -3.07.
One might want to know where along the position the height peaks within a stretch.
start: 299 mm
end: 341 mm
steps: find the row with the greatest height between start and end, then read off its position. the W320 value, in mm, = 320.0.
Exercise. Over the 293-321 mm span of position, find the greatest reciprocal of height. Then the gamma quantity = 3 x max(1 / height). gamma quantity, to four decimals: 0.0261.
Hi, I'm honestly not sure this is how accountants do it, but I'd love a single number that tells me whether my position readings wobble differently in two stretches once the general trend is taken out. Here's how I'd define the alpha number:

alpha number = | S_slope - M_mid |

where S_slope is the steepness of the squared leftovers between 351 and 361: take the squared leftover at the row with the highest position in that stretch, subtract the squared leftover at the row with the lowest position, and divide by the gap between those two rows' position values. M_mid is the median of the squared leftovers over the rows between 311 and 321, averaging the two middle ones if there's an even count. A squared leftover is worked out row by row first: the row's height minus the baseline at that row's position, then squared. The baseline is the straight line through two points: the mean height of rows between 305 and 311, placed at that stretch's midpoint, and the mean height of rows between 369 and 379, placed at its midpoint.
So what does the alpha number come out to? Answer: 141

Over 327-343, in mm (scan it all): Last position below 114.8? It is 332.0 mm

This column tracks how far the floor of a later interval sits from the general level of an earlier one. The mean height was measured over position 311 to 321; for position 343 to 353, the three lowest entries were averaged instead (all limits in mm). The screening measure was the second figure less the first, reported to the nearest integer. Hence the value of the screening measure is -11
